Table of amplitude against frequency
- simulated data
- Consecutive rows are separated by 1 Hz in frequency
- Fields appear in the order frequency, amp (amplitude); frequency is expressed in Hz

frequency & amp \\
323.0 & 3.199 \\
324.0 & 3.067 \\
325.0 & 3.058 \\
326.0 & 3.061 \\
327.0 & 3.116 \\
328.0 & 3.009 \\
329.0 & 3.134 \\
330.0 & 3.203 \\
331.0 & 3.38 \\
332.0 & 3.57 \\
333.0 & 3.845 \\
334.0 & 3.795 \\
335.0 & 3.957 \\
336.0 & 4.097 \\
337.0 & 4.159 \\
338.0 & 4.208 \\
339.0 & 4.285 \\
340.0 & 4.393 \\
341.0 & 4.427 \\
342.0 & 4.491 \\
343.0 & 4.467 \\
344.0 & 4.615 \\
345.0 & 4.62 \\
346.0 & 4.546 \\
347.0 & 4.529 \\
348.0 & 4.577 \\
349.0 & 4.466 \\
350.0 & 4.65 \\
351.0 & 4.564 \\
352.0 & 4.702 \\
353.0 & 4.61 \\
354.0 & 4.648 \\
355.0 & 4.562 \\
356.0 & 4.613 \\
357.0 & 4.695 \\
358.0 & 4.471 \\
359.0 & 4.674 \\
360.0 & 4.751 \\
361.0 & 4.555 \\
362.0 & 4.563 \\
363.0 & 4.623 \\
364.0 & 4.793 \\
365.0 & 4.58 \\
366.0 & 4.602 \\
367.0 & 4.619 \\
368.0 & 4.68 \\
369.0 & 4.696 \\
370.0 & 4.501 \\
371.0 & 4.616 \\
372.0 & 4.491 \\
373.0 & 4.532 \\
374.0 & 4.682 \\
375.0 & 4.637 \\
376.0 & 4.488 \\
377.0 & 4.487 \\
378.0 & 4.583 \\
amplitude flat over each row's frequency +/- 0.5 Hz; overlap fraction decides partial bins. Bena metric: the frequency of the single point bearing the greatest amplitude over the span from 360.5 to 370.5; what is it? 364.0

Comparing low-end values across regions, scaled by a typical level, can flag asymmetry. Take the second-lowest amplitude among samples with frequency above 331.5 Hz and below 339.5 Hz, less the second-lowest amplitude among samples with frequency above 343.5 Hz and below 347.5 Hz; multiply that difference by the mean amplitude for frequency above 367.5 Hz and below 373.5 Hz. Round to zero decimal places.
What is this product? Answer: -3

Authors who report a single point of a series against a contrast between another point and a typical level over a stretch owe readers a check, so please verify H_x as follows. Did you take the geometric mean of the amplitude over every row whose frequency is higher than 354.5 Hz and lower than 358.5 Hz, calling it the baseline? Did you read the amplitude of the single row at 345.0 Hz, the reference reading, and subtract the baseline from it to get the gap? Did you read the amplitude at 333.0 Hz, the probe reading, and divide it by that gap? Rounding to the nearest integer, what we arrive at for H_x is 108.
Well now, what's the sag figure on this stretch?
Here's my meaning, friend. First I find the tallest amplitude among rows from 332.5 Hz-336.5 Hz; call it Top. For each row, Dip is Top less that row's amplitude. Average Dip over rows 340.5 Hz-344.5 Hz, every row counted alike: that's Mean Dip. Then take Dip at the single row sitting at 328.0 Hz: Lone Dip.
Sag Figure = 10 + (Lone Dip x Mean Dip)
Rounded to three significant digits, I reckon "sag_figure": 9.56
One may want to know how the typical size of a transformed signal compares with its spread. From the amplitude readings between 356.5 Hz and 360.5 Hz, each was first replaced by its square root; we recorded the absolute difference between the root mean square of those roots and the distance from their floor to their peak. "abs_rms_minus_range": 2.091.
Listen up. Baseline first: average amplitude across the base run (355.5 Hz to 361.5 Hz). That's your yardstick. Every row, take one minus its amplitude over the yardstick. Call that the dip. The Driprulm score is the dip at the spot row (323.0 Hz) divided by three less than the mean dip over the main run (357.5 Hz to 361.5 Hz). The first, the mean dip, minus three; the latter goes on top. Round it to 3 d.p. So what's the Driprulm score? -0.103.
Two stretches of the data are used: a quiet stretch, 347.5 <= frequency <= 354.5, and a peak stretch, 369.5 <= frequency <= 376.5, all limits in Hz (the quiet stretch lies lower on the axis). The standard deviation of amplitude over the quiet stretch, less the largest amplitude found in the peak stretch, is -4.61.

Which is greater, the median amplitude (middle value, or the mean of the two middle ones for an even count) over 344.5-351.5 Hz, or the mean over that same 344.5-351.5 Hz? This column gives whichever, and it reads 4.56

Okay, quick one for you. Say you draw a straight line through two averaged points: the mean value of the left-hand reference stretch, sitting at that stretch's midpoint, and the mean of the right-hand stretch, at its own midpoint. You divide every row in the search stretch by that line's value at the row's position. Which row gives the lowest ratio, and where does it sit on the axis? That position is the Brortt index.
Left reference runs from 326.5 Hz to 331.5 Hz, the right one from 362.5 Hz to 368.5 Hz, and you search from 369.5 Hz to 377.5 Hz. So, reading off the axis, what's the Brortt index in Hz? 377.0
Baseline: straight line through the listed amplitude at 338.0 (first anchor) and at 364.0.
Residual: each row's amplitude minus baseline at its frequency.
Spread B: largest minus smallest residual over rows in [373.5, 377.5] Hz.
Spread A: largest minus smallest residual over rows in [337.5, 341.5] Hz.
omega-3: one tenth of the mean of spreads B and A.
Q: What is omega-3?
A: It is 0.021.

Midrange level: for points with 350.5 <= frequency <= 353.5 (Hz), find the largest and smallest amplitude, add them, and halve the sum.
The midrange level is 4.63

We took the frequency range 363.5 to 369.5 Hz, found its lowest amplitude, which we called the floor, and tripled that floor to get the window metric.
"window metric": 13.7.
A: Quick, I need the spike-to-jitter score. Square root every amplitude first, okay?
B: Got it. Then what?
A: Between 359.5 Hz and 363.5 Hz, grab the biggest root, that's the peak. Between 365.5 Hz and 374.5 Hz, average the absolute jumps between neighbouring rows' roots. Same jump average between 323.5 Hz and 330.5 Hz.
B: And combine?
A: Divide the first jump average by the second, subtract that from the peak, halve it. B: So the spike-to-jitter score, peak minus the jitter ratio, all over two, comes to 0.49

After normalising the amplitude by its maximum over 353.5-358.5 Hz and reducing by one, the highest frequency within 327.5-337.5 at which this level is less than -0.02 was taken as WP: 337.0 Hz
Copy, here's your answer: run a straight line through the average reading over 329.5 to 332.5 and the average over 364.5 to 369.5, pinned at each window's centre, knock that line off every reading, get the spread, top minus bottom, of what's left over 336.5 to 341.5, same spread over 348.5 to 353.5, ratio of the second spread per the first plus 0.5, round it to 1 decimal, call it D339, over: 1.7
